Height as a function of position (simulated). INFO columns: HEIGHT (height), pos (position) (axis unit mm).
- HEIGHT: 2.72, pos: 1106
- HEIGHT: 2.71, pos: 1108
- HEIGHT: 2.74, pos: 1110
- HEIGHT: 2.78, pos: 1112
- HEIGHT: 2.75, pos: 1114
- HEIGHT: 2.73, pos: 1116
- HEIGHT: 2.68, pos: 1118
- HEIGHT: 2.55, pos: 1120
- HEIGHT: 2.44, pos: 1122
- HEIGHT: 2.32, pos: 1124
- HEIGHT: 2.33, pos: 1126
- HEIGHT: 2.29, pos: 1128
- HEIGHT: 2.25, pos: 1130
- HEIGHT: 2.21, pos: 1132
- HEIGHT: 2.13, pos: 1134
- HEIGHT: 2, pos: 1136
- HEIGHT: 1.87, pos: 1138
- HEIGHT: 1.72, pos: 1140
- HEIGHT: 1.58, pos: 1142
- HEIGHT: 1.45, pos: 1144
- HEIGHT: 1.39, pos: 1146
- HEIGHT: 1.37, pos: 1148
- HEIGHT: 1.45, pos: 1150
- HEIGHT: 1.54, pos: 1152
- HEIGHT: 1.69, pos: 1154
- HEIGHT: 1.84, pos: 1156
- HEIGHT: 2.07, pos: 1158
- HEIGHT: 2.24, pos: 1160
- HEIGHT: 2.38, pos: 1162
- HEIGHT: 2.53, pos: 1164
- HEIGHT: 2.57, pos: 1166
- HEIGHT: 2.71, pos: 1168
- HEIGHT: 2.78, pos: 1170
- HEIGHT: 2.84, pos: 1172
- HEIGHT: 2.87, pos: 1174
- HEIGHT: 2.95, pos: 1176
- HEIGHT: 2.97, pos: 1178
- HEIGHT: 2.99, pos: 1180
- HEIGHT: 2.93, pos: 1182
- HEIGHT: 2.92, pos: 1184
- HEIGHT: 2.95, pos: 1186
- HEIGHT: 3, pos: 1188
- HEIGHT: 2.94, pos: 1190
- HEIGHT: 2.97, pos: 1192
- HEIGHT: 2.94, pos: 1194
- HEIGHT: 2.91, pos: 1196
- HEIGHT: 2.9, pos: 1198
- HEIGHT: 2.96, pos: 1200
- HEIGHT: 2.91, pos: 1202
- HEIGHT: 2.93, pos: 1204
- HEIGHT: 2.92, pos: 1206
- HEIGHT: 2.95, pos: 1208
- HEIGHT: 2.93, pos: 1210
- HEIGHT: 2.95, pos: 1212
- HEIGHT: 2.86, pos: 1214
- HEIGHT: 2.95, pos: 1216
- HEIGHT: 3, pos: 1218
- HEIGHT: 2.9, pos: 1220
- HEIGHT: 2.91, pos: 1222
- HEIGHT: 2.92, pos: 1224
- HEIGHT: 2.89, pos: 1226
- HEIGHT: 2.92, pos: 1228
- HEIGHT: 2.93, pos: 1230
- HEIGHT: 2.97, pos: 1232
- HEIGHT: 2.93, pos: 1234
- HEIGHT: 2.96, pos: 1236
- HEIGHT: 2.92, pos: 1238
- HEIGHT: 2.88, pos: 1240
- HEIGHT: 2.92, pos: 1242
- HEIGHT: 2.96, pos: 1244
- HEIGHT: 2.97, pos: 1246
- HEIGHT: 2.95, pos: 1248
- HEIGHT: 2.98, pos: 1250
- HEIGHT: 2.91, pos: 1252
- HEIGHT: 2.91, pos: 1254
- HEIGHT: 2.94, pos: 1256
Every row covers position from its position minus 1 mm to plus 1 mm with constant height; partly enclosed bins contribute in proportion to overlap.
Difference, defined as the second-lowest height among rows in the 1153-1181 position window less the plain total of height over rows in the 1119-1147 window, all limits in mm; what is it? -27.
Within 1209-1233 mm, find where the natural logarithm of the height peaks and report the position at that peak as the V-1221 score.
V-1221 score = 1218 mm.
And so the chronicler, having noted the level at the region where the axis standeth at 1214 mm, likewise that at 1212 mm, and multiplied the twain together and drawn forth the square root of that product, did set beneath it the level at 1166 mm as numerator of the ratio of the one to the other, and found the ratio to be 0.88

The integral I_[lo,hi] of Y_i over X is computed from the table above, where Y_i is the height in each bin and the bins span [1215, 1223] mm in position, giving 24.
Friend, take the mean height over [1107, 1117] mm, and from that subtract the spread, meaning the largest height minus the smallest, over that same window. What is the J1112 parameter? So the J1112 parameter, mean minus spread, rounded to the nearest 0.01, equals 2.67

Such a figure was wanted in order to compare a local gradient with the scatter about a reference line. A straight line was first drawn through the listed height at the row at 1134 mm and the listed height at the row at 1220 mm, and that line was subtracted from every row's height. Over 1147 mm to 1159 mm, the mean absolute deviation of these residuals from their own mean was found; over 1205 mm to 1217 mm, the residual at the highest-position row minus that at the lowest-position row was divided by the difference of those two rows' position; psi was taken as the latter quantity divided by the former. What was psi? -0.03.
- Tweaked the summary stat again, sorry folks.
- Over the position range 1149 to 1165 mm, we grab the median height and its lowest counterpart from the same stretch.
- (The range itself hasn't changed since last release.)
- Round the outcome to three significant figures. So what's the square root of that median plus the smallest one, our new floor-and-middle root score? 1.85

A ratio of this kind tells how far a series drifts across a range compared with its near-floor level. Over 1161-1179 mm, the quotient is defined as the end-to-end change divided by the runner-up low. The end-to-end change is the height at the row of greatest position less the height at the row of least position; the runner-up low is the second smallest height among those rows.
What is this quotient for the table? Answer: 0.23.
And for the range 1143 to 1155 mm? 0.17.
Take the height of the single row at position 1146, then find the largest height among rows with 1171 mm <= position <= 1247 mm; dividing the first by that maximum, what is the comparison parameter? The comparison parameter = 0.46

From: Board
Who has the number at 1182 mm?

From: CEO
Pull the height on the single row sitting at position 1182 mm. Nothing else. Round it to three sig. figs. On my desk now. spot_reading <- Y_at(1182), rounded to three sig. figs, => 2.93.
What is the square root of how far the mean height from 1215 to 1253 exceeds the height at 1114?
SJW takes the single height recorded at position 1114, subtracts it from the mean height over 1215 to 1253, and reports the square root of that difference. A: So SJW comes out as 0.43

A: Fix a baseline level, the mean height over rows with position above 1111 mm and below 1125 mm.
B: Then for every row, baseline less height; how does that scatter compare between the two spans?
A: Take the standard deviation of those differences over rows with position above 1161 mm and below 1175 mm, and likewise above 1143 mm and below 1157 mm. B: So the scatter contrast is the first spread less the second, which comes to 0.01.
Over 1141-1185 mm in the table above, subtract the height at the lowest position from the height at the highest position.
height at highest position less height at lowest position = 1.34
